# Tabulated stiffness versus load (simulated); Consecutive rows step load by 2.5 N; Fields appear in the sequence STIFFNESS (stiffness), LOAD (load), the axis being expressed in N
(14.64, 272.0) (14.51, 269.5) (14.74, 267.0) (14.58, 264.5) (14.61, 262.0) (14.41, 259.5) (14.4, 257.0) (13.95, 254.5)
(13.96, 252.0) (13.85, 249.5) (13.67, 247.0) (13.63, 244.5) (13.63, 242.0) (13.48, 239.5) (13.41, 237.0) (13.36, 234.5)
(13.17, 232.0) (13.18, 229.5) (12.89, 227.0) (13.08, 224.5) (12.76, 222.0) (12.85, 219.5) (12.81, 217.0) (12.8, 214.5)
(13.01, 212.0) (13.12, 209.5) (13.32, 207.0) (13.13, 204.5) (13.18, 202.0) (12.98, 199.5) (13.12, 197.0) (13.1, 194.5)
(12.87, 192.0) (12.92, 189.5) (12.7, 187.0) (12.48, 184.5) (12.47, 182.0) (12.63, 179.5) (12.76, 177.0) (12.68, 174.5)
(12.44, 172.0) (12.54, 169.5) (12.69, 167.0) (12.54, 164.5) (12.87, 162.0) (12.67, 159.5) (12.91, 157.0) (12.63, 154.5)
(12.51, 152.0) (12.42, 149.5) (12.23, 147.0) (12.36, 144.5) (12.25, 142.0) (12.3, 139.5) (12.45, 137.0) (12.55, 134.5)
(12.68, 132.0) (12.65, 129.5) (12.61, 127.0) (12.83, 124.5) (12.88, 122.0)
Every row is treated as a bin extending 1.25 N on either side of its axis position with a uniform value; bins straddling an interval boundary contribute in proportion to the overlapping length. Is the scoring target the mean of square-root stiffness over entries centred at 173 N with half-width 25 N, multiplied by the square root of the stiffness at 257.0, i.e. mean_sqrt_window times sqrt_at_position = 13.5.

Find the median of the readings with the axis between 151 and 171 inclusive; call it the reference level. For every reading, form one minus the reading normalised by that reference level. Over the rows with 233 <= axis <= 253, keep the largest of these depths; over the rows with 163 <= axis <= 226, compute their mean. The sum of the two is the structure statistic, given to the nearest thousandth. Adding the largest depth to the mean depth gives -0.071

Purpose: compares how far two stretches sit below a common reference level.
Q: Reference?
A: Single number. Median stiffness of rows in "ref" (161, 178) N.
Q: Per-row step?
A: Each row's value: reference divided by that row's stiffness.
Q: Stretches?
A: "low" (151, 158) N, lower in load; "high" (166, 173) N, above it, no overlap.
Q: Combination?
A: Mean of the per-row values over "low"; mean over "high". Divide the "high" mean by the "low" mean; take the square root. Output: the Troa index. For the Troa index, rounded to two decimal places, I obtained 1.00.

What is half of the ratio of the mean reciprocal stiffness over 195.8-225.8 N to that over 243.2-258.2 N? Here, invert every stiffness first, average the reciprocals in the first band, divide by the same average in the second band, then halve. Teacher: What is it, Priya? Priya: 0.534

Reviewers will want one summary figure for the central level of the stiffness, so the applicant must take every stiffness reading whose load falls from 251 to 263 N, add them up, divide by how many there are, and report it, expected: 14.3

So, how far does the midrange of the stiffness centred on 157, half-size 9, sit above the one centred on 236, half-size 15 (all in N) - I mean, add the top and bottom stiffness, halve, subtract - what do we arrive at -0.64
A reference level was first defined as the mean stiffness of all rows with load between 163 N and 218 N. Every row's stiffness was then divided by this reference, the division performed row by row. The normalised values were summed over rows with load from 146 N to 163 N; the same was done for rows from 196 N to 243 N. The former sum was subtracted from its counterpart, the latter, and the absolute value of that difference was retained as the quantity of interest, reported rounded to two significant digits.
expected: 13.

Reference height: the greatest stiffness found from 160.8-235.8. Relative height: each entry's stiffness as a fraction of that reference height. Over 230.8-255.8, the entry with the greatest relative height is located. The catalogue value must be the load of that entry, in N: 252.0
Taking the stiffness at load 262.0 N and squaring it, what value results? 213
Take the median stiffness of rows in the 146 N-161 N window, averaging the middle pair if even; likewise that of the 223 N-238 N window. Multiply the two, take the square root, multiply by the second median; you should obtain 170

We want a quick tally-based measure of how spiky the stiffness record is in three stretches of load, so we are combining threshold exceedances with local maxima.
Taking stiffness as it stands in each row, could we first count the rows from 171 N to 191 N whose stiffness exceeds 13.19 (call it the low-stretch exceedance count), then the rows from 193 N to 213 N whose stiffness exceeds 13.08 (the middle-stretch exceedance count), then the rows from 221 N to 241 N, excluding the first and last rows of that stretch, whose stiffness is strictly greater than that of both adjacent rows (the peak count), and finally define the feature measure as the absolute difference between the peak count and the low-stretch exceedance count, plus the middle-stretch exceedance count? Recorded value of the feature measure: 8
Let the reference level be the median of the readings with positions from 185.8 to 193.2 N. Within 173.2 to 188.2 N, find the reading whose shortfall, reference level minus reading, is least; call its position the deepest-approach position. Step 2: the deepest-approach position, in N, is 177.0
